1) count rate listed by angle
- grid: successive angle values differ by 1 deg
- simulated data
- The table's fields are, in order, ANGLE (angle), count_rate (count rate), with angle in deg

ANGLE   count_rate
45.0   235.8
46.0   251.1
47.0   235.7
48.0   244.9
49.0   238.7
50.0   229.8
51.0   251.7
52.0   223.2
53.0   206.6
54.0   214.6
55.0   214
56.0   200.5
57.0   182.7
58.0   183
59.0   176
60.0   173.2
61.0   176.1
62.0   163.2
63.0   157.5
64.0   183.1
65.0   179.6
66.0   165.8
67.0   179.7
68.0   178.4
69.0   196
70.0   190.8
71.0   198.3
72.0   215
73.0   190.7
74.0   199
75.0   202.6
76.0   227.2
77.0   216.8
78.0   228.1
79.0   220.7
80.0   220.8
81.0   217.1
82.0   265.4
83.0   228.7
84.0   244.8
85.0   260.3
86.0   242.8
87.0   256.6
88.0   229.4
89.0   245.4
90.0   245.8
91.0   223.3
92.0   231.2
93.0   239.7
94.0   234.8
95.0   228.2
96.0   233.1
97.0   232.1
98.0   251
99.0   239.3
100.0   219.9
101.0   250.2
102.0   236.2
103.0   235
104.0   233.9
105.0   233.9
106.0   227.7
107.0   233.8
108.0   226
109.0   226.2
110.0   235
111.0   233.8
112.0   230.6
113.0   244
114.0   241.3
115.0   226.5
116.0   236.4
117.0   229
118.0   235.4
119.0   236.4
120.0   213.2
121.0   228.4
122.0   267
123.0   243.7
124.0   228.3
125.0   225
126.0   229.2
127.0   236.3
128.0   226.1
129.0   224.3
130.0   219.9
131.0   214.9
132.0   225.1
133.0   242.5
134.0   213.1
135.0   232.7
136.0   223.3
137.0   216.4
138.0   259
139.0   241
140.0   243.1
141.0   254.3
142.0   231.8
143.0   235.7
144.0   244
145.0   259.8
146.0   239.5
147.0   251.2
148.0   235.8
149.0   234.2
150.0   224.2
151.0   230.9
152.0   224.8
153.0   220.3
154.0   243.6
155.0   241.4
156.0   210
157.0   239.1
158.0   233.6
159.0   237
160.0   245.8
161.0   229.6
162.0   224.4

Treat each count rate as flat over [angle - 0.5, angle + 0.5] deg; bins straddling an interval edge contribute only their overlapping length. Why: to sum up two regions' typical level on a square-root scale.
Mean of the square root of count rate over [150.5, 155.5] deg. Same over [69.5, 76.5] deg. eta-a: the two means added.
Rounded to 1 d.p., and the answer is 29.5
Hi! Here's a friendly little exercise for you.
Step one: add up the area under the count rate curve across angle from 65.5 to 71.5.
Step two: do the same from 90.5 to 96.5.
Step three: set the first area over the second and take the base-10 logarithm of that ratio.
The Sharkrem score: -0.098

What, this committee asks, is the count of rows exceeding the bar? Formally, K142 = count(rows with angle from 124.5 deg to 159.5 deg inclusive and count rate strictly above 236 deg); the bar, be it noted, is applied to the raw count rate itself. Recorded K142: 14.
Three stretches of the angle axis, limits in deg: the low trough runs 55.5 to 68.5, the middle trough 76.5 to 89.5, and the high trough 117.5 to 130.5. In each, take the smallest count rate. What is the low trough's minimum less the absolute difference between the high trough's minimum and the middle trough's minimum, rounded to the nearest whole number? 154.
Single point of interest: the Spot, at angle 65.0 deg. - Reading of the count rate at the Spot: 179.6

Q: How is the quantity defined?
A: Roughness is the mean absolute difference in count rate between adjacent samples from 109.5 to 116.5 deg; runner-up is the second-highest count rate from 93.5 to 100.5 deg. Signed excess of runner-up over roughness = 231.8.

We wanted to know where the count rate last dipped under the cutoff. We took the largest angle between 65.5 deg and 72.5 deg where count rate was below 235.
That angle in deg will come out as 72.0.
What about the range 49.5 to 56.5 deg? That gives 56.0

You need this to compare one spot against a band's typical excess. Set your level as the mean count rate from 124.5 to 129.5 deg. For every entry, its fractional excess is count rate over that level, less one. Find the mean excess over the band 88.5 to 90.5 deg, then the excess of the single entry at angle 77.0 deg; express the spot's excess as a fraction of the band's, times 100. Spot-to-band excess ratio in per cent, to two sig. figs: -65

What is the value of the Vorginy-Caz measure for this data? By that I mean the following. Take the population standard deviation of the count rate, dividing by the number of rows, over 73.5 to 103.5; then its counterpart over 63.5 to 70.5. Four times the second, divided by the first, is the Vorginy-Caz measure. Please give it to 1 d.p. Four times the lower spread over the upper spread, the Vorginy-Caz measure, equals 2.4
